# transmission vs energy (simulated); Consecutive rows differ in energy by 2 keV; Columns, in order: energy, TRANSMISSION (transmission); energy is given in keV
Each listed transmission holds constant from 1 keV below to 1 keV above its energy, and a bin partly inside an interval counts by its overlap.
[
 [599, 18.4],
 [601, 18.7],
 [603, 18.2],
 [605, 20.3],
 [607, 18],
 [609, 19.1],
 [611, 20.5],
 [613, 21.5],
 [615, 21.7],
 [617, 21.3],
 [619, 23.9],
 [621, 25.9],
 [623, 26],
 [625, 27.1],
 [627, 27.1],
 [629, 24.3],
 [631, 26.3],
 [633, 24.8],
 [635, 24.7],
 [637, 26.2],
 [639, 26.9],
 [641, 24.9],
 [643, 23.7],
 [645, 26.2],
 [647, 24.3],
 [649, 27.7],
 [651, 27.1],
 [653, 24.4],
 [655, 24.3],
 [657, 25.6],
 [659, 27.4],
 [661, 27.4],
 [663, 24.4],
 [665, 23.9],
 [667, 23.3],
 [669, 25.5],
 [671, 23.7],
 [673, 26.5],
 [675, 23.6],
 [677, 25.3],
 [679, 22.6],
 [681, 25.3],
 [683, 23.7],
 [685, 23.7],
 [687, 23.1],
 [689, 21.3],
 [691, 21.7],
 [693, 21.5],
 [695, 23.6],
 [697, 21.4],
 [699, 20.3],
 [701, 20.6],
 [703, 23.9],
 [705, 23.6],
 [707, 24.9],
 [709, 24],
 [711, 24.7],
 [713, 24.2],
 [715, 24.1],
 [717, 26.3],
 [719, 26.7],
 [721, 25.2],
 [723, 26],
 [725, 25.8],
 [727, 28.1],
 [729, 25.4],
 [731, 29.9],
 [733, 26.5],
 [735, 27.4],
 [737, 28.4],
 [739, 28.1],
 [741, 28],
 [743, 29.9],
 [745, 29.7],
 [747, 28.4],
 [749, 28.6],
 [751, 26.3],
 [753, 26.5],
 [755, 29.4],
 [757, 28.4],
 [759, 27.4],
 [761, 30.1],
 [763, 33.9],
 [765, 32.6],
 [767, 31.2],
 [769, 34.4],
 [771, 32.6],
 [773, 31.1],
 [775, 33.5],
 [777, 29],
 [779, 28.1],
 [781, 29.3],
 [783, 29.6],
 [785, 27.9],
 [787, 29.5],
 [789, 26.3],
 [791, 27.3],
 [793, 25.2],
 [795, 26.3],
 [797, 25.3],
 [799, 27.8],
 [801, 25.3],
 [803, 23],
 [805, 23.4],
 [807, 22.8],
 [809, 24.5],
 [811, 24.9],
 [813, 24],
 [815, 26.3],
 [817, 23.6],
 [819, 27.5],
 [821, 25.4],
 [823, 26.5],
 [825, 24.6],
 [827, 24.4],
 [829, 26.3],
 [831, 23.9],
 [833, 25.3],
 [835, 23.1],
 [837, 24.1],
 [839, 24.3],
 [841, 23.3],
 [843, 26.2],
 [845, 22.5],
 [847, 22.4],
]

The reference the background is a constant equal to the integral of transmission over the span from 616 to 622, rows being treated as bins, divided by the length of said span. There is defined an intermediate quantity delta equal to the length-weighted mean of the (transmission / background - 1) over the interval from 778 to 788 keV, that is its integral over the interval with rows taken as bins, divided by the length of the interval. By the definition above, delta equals 0.219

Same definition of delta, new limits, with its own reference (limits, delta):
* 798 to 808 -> 0.032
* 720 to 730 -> 0.101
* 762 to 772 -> 0.390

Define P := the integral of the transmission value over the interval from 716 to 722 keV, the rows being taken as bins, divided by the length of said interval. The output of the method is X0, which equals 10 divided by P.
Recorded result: 0.384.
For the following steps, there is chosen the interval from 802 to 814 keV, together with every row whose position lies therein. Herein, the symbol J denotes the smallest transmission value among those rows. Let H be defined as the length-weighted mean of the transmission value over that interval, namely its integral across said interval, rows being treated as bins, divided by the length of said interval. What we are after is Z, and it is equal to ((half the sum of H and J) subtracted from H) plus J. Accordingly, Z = 23.3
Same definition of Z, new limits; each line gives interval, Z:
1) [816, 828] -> 24.5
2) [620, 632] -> 25.2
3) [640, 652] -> 24.7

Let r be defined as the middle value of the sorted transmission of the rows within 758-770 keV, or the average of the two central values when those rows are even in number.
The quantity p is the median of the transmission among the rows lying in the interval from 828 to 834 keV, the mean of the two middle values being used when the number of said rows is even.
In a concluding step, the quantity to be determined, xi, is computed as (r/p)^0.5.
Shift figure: 1.12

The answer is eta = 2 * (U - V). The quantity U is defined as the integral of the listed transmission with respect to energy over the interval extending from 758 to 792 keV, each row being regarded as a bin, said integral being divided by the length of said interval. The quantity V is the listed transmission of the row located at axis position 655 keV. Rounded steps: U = 30.2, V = 24.3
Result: 12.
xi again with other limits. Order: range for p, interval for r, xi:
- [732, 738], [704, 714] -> 0.94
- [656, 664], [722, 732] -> 0.99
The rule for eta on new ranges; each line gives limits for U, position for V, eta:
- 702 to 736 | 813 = 3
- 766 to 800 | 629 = 10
